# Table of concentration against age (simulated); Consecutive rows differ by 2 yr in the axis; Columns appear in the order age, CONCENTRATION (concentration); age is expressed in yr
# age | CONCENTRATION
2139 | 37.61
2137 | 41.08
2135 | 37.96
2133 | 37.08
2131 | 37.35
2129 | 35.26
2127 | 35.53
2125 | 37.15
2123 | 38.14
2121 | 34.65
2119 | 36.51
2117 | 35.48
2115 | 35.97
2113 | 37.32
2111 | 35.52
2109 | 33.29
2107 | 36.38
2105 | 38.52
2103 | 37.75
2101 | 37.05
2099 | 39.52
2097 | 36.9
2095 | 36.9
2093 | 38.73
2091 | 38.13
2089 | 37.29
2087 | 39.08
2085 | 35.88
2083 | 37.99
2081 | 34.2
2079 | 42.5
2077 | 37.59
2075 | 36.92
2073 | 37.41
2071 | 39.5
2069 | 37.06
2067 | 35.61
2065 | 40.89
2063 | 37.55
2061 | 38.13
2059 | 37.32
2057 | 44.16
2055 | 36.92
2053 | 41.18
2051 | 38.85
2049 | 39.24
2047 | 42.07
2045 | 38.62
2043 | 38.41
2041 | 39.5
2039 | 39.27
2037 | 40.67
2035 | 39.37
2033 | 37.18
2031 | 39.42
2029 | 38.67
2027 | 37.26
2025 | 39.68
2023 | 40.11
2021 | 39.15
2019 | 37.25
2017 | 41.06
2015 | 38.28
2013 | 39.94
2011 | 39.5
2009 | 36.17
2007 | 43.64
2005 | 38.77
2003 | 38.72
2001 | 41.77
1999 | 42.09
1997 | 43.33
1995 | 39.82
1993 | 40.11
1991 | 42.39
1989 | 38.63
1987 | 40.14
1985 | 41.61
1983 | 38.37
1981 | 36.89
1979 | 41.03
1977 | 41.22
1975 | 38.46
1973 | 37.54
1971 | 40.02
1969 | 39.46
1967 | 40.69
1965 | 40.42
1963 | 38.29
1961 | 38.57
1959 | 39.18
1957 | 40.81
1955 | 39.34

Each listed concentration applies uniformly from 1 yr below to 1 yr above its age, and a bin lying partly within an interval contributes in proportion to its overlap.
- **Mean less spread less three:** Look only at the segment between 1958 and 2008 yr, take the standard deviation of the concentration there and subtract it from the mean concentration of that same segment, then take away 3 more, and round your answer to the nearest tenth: 35.3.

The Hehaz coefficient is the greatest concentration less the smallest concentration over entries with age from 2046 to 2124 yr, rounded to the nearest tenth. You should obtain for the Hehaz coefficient 10.9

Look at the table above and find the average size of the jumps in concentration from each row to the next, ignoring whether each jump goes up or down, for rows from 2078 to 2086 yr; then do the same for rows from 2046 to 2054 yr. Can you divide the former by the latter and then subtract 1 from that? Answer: 1.6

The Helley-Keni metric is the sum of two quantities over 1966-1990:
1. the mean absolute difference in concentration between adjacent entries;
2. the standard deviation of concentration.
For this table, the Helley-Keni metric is 3.3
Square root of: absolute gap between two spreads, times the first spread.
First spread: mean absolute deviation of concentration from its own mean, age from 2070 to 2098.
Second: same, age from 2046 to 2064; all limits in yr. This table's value 0.9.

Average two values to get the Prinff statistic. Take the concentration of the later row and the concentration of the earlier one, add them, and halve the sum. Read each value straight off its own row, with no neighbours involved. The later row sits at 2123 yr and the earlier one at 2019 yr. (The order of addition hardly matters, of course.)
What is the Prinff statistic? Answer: 37.7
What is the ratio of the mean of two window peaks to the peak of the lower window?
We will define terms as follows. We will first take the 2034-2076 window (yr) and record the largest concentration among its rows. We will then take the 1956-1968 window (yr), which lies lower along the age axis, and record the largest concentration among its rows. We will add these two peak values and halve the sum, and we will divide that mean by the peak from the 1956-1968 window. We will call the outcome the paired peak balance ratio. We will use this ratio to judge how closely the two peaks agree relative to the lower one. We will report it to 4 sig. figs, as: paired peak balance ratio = 1.041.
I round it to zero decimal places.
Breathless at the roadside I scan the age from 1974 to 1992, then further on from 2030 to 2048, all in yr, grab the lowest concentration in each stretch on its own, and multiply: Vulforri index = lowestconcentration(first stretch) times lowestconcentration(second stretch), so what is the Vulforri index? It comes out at 1372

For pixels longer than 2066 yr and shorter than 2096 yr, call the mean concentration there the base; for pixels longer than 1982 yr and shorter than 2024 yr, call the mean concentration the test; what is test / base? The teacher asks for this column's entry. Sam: 1.06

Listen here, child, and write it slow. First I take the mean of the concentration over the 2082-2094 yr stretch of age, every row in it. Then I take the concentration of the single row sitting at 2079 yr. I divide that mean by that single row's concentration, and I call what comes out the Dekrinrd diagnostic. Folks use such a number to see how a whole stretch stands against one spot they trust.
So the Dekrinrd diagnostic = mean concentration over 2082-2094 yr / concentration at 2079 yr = 0.89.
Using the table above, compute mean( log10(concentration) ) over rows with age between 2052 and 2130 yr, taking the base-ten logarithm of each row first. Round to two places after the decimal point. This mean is 1.57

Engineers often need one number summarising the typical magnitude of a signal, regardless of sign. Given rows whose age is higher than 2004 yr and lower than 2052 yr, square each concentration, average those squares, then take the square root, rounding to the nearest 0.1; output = 39.3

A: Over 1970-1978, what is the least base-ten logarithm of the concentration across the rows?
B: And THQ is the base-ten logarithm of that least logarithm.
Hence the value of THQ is 0.1971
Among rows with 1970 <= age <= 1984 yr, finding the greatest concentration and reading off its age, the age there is 1977 yr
